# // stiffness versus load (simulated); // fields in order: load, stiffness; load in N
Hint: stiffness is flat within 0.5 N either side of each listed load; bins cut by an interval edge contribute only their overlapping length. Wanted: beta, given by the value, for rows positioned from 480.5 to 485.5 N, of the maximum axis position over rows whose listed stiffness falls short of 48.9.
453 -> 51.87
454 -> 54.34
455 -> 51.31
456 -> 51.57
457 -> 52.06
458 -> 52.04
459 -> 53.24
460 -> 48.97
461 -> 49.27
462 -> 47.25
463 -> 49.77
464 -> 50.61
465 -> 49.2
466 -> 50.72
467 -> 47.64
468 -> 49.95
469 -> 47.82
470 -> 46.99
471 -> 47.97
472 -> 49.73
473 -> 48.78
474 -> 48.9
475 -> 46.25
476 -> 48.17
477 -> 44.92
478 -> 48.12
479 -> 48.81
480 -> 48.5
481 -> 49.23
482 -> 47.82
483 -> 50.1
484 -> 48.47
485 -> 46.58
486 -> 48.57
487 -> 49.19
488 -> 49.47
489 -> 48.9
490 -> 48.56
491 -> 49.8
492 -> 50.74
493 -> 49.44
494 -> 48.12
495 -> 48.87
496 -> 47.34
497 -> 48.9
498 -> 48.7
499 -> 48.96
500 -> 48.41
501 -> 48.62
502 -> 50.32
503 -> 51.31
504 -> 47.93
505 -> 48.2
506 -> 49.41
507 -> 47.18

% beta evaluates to 485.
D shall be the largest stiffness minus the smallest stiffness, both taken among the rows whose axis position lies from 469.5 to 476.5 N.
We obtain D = 3.5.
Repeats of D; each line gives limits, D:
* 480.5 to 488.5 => 3.5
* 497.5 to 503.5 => 2.9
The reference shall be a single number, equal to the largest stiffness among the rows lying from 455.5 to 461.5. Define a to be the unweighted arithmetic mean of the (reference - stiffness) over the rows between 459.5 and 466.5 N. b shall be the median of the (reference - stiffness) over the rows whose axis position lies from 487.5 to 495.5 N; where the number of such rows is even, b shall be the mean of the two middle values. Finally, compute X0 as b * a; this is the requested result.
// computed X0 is 15.6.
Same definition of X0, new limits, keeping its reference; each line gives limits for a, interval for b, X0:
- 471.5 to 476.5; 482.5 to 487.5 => 22.8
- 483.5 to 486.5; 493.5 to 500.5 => 24.4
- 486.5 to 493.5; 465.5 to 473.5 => 18.5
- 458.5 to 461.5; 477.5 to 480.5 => 13.0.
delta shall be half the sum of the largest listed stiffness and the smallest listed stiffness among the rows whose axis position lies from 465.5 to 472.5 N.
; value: 48.9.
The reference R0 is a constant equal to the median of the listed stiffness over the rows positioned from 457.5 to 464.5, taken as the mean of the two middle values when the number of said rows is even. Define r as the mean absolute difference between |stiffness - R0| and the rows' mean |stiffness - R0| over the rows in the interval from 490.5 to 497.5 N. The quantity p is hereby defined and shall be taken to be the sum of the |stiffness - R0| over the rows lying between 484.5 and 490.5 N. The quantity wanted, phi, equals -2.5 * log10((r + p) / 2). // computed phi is -1.5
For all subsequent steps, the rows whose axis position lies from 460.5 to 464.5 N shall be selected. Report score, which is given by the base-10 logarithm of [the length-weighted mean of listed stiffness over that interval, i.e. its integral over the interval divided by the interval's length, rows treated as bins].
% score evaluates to 1.69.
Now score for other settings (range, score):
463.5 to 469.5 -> 1.69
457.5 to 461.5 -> 1.71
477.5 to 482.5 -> 1.69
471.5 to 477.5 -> 1.68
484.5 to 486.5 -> 1.68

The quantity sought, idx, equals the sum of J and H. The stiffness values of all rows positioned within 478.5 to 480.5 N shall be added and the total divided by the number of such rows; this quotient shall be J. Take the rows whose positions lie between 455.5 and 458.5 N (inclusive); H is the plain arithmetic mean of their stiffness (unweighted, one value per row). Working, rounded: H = 51.9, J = 48.7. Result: 101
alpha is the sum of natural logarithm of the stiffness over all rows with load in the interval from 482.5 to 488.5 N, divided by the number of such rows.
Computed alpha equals 3.89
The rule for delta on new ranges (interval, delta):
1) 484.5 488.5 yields 48.0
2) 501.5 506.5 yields 49.6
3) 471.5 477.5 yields 47.3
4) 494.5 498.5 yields 48.1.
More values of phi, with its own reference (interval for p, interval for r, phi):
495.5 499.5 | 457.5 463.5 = -1.3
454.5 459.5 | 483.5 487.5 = -2.0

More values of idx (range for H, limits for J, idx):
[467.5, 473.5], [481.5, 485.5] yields 97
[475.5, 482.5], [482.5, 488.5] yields 97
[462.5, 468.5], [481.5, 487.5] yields 98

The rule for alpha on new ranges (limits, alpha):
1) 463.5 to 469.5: 3.90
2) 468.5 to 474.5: 3.88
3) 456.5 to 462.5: 3.92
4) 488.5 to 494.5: 3.90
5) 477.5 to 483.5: 3.89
